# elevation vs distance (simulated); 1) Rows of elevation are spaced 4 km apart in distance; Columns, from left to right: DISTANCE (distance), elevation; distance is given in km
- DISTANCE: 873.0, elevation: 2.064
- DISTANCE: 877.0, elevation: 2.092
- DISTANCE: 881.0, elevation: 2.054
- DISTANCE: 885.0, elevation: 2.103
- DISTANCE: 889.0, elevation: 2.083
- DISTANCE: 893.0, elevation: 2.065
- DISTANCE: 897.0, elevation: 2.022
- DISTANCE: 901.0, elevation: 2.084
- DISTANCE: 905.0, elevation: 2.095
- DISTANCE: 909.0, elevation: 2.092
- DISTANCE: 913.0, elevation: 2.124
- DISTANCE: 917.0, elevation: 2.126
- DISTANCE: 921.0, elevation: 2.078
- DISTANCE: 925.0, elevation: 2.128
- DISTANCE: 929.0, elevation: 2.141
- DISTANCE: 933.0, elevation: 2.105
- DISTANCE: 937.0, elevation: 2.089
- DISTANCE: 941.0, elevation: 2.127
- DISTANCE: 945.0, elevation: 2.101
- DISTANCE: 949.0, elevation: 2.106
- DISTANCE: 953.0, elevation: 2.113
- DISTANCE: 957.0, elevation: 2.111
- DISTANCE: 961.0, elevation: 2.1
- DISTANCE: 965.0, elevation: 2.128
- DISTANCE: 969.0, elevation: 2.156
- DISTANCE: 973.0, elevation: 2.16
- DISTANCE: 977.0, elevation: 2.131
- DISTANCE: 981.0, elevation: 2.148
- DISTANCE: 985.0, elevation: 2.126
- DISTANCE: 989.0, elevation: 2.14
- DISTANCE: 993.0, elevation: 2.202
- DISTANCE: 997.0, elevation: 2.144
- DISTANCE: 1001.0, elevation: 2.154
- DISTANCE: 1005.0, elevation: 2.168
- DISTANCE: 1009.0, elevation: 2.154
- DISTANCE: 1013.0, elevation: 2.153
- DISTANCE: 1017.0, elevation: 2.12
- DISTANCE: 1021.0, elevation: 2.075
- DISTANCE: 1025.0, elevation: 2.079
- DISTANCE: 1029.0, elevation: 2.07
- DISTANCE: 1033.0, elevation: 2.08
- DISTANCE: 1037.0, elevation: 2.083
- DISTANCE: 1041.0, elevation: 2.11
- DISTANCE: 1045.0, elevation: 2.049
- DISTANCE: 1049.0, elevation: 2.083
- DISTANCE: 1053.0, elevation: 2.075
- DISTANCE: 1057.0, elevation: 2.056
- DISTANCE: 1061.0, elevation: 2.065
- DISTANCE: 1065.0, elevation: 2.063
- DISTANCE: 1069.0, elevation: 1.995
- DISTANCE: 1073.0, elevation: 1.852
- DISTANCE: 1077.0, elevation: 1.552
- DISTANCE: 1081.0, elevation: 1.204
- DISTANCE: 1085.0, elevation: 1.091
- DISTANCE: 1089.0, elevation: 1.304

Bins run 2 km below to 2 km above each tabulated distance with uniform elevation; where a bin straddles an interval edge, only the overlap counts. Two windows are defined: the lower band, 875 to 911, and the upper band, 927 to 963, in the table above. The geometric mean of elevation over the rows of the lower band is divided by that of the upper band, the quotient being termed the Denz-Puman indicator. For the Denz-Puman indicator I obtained 0.98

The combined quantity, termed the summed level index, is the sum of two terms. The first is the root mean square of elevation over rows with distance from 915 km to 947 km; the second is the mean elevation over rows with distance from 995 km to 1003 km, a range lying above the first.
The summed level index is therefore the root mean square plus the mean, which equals 4.26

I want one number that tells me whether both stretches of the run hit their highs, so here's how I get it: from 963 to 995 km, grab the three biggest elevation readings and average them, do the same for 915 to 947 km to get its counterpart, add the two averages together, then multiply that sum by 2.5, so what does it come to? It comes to 10.8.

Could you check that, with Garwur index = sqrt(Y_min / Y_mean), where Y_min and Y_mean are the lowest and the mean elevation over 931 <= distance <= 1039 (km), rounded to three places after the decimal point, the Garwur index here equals 0.987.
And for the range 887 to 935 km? 0.982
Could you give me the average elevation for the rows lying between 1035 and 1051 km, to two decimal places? 2.08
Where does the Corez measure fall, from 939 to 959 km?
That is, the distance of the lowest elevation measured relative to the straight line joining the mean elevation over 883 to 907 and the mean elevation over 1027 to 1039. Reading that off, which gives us 945.0 km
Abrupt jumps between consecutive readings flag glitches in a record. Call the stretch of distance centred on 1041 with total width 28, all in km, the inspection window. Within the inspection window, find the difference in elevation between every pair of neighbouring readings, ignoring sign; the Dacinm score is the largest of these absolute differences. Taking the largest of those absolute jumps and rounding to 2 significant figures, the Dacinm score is 0.061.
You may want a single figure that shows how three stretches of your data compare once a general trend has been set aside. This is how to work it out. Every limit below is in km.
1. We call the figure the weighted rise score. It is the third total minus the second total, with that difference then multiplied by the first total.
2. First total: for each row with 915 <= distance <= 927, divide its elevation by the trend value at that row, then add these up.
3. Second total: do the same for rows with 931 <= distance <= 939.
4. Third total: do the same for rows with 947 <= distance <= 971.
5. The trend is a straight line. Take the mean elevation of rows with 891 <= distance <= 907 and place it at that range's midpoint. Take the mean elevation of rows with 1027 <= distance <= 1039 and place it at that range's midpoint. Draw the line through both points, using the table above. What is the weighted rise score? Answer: 13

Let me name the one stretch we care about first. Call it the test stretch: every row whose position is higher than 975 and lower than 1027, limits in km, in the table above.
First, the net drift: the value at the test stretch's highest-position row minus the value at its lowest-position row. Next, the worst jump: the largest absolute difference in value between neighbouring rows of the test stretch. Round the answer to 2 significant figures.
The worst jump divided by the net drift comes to -1.2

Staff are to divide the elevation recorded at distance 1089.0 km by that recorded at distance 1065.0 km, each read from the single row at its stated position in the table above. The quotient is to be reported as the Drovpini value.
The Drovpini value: 0.63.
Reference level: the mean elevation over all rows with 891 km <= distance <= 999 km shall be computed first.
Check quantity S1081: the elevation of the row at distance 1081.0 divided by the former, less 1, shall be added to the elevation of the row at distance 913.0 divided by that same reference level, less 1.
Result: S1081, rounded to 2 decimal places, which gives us -0.43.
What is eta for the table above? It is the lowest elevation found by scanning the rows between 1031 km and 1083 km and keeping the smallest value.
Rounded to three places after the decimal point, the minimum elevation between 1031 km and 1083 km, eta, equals 1.204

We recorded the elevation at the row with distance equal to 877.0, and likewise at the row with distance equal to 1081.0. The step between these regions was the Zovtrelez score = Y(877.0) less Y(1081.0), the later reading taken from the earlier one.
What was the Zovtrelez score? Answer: 0.888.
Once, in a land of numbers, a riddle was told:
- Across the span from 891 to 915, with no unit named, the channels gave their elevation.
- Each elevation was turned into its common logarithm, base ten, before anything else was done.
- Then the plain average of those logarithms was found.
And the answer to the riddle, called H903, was 0.318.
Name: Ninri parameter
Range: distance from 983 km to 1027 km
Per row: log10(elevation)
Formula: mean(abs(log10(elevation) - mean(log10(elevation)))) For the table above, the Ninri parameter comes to 0.0056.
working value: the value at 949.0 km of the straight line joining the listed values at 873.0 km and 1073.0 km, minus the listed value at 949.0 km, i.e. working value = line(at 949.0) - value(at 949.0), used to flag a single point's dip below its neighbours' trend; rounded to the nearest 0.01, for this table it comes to -0.12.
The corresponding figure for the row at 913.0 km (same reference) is -0.10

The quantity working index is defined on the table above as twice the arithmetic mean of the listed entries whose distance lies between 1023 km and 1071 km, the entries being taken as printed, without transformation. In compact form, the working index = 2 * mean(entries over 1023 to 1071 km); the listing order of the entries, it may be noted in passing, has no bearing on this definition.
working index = 4.135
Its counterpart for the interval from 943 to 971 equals 4.233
